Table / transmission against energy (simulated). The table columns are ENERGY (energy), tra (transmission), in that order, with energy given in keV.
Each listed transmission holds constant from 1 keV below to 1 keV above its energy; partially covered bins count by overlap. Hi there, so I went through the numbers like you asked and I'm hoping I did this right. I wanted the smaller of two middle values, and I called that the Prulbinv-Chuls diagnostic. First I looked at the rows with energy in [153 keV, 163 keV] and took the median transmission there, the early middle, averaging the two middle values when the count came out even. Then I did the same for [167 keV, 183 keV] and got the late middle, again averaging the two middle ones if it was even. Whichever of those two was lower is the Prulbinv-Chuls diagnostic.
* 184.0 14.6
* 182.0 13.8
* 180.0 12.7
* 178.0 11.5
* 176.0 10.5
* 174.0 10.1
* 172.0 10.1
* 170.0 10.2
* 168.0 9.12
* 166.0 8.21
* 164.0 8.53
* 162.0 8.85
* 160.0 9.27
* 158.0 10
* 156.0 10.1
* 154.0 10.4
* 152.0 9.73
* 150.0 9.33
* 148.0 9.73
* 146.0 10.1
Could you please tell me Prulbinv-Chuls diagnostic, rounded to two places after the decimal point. 10.00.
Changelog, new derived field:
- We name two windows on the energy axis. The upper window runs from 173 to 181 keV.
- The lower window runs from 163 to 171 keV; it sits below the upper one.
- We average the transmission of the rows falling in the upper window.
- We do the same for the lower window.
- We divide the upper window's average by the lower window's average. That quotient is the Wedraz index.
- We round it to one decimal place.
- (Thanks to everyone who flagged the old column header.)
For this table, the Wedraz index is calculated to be 1.2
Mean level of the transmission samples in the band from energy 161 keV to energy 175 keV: 9.3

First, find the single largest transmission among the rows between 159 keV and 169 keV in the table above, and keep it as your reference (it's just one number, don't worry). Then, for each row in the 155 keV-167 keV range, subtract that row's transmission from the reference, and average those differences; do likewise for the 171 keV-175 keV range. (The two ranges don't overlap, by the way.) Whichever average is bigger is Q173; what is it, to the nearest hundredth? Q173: 0.11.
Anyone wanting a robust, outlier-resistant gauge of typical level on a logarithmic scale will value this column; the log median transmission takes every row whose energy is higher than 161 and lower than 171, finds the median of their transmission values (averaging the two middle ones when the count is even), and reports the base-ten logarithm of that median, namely 0.95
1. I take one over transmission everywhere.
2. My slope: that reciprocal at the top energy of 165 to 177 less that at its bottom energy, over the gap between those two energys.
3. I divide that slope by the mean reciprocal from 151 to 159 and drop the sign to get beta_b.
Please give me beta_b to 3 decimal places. 0.027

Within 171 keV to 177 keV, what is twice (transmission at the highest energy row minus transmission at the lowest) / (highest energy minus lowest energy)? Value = 0.20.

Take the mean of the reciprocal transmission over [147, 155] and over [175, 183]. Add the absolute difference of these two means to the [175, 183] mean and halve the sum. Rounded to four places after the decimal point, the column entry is 0.0511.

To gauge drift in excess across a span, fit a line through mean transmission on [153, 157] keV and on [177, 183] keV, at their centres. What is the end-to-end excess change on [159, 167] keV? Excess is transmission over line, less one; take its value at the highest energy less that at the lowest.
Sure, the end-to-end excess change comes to -0.14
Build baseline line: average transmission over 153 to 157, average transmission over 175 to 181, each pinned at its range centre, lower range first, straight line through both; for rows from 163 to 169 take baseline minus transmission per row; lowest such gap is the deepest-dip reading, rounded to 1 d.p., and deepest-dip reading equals 1.9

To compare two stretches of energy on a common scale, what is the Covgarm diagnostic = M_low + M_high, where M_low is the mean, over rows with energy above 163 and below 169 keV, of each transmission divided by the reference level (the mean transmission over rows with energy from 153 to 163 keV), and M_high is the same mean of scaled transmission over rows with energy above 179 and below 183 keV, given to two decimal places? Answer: 2.25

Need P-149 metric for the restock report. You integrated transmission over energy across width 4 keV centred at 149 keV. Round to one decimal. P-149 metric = 38.1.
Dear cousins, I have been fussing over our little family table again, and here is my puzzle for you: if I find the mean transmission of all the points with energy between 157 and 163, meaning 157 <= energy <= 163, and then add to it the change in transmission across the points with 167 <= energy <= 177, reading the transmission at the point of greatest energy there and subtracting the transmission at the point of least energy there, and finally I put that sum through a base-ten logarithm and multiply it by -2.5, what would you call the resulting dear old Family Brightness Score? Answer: -2.58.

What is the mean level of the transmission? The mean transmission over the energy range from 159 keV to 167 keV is 8.7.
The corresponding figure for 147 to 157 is 9.9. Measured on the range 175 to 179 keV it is 11.0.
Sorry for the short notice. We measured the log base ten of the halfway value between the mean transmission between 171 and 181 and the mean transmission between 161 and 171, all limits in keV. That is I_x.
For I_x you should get 1.00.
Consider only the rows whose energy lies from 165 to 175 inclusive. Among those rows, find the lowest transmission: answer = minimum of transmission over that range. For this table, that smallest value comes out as 8.21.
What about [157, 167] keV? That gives 8.21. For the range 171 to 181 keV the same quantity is 10.1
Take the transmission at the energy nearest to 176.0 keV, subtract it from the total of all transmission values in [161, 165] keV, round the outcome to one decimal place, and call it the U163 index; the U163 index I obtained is 6.9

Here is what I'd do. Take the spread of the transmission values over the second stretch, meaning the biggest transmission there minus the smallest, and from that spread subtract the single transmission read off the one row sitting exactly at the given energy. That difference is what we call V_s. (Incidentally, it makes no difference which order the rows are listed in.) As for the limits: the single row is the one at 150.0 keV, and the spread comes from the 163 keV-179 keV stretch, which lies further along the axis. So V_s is -6.0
